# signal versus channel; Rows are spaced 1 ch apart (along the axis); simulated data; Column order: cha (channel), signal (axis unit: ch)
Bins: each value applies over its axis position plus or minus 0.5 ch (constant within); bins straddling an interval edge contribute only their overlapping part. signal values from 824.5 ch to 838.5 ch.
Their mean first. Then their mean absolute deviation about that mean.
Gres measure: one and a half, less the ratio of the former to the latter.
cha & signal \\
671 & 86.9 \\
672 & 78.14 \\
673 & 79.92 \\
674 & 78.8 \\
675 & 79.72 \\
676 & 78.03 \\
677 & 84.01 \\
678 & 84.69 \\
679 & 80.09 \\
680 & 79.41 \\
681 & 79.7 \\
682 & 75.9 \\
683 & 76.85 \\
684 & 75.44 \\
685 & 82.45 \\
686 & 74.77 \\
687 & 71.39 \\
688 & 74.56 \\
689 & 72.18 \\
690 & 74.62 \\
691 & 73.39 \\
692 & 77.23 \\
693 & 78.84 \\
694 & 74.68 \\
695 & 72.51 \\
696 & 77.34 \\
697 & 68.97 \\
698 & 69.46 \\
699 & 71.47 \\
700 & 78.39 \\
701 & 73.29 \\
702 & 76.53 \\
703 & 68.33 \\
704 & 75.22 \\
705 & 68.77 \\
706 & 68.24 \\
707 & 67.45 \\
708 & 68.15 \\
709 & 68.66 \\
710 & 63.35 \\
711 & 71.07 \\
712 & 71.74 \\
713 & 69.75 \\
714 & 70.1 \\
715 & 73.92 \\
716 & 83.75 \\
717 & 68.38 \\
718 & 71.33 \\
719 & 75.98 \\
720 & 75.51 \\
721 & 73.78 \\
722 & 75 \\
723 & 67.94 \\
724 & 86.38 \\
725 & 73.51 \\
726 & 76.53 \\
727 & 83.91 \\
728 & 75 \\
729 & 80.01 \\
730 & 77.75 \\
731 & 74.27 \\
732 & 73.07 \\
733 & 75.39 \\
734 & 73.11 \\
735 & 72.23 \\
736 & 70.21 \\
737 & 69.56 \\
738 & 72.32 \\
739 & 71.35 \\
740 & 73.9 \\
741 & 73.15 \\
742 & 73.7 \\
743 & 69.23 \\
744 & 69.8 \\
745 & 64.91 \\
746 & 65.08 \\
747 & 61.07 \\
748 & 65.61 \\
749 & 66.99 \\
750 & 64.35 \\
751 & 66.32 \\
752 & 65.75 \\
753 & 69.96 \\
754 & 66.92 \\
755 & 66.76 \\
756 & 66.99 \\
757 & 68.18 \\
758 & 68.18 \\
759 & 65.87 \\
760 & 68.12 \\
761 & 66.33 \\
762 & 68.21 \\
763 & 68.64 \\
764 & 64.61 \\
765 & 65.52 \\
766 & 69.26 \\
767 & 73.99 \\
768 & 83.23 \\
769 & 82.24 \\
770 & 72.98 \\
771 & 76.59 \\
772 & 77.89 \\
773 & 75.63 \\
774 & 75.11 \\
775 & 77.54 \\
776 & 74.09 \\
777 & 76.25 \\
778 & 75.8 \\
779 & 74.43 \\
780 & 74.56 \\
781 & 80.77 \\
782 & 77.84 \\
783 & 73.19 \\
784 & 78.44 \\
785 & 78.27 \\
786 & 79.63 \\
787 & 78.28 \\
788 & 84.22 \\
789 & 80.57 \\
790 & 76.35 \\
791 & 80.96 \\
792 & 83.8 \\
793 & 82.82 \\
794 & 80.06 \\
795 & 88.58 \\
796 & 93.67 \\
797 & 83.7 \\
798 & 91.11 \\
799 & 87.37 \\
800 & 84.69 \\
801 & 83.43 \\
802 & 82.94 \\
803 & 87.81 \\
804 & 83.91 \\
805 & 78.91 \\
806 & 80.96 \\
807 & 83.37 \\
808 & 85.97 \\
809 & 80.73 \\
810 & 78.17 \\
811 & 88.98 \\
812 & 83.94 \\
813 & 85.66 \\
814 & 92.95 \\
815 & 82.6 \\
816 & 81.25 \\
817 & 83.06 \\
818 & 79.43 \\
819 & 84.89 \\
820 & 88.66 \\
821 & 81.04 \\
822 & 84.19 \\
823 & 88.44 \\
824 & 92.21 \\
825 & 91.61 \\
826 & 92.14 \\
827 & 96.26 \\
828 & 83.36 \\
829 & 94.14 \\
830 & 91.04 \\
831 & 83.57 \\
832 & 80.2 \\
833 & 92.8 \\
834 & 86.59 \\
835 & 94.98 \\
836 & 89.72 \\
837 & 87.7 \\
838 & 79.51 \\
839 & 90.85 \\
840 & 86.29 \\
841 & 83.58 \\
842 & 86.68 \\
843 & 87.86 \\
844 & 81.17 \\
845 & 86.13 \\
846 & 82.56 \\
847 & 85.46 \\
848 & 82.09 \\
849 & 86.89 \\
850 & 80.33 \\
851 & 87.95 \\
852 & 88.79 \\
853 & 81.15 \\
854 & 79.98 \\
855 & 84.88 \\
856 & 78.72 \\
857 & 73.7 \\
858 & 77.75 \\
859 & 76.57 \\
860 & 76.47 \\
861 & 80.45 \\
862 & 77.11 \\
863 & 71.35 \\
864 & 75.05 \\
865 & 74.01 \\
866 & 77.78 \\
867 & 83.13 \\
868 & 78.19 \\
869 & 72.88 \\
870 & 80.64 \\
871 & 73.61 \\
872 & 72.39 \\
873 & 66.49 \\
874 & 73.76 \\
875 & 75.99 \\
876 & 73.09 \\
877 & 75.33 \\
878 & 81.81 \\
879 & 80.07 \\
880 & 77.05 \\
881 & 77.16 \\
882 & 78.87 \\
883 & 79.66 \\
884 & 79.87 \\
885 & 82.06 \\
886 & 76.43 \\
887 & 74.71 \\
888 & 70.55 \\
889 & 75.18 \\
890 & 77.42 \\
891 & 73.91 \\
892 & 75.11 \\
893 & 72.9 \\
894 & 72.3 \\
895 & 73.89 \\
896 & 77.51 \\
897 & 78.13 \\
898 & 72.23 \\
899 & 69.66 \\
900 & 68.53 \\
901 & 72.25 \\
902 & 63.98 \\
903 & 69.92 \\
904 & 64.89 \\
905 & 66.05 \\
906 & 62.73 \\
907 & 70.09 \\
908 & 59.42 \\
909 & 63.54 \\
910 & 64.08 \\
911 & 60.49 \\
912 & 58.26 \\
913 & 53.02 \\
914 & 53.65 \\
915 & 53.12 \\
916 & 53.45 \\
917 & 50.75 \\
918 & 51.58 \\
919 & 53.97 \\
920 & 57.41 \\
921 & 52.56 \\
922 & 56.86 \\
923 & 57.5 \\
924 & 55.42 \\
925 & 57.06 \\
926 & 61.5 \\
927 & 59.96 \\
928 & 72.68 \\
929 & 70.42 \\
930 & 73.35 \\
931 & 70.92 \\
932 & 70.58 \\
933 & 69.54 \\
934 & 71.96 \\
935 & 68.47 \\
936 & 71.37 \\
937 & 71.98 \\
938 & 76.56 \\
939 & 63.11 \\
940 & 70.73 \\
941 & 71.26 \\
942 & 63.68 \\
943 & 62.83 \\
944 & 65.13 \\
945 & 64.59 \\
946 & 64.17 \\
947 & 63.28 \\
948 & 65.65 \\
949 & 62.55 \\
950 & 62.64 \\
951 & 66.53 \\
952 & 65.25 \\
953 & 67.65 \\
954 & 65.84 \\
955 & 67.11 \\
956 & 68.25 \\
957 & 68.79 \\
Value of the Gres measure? -17.9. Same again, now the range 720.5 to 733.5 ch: -20.2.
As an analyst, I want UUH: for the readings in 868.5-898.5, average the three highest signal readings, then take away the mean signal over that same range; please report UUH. 6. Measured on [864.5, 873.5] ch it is 5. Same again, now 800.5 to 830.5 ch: 9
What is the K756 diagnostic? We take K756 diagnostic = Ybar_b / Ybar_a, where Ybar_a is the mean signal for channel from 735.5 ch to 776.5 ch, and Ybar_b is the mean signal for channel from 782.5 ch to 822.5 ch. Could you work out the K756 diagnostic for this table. 1.19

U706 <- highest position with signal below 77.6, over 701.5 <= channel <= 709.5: 709 ch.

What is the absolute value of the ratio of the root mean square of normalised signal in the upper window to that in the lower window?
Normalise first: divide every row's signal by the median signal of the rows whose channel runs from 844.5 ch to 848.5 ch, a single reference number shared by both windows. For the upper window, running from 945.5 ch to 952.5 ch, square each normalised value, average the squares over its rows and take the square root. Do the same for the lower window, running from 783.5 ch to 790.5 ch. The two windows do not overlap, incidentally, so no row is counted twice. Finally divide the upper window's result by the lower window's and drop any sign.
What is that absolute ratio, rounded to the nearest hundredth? 0.81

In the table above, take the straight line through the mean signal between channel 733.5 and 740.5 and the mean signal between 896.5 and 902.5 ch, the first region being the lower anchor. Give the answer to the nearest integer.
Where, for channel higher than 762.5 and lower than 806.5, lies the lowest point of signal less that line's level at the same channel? 764 ch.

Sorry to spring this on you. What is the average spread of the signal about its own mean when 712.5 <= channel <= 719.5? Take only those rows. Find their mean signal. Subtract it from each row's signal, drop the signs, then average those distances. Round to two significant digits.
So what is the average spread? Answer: 3.9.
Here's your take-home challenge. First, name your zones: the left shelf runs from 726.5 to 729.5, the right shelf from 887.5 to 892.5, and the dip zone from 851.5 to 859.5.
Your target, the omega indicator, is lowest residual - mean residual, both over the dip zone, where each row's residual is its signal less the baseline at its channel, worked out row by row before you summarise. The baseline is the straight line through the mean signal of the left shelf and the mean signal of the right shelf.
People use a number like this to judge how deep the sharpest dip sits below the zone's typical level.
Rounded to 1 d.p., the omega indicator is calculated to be -6.4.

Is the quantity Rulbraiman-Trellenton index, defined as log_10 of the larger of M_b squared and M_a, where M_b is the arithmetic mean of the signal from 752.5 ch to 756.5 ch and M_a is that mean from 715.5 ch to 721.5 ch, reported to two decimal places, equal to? 3.66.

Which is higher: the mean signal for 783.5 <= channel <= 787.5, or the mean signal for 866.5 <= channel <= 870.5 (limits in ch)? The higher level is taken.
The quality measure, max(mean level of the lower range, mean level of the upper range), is 79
